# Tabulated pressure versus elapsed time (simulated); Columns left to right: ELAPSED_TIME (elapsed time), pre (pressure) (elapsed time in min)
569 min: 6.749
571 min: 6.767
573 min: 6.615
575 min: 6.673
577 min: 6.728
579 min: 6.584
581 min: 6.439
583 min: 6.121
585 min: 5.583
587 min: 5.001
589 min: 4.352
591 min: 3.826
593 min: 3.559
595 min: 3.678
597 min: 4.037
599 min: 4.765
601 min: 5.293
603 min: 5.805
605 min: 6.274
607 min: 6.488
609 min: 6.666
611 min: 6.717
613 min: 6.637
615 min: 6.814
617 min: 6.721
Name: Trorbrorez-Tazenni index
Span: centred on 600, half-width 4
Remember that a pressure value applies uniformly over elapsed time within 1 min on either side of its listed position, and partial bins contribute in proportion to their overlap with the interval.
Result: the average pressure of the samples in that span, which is 5.0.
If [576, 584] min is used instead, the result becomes 6.5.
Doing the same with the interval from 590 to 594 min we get 3.7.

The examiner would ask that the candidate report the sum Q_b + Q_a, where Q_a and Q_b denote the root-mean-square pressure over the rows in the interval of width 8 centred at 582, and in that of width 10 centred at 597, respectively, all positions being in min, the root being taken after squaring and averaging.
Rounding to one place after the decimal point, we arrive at 10.5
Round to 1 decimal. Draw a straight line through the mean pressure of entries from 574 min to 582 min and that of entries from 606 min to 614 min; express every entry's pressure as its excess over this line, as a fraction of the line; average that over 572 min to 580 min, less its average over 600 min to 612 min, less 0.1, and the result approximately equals 0.0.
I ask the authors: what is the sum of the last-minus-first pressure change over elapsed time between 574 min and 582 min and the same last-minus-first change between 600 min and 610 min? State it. 1.1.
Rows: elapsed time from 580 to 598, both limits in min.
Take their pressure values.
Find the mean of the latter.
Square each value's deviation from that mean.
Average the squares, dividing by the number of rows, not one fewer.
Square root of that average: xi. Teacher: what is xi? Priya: 1.03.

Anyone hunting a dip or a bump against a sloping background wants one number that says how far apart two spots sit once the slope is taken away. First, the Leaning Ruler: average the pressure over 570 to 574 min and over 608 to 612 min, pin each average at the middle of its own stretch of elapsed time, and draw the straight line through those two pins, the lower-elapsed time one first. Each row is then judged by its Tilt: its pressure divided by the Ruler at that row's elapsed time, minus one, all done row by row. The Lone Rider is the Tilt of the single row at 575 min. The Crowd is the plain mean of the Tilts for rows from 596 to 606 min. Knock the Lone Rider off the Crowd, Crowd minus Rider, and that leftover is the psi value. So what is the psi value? -0.2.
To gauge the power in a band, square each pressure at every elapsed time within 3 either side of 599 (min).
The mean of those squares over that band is 22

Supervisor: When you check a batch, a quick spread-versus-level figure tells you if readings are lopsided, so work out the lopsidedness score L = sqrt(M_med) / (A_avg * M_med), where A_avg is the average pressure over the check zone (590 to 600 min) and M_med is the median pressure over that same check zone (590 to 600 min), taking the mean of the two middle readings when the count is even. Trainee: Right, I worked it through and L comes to 0.129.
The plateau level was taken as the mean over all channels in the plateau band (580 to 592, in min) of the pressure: 5.2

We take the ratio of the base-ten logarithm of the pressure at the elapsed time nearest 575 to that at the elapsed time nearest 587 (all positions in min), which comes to 1.18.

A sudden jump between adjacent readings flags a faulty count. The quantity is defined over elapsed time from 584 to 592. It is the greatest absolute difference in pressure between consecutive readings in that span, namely 0.65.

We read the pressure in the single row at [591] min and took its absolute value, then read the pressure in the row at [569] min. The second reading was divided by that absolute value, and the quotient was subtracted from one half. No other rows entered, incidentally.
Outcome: -1.26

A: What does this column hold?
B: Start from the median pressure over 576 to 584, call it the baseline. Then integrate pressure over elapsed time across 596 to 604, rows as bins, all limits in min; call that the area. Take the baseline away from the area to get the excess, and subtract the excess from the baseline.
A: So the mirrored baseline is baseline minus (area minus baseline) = -27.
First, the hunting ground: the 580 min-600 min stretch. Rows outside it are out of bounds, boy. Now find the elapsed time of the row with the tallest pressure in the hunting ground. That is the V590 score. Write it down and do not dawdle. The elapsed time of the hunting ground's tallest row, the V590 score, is 581 min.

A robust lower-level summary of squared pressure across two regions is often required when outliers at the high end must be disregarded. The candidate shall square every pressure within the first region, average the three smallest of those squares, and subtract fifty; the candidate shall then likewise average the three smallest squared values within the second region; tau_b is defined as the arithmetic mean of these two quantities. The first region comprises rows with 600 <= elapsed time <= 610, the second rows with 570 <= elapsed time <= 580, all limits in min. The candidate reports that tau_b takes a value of 14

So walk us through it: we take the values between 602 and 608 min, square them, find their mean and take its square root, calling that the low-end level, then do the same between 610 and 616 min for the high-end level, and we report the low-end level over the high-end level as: 0.92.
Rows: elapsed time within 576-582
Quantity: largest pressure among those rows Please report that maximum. 6.728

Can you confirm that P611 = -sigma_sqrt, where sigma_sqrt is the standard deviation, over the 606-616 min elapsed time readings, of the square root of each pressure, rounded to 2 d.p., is -0.02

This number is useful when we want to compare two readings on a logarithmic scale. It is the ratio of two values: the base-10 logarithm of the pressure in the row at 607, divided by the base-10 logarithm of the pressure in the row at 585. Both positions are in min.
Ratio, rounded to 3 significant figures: 1.09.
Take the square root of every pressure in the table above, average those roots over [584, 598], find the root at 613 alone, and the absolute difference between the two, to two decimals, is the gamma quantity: 0.51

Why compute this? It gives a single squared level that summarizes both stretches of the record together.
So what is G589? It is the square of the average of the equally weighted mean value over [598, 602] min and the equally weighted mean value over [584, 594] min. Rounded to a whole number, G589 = 23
